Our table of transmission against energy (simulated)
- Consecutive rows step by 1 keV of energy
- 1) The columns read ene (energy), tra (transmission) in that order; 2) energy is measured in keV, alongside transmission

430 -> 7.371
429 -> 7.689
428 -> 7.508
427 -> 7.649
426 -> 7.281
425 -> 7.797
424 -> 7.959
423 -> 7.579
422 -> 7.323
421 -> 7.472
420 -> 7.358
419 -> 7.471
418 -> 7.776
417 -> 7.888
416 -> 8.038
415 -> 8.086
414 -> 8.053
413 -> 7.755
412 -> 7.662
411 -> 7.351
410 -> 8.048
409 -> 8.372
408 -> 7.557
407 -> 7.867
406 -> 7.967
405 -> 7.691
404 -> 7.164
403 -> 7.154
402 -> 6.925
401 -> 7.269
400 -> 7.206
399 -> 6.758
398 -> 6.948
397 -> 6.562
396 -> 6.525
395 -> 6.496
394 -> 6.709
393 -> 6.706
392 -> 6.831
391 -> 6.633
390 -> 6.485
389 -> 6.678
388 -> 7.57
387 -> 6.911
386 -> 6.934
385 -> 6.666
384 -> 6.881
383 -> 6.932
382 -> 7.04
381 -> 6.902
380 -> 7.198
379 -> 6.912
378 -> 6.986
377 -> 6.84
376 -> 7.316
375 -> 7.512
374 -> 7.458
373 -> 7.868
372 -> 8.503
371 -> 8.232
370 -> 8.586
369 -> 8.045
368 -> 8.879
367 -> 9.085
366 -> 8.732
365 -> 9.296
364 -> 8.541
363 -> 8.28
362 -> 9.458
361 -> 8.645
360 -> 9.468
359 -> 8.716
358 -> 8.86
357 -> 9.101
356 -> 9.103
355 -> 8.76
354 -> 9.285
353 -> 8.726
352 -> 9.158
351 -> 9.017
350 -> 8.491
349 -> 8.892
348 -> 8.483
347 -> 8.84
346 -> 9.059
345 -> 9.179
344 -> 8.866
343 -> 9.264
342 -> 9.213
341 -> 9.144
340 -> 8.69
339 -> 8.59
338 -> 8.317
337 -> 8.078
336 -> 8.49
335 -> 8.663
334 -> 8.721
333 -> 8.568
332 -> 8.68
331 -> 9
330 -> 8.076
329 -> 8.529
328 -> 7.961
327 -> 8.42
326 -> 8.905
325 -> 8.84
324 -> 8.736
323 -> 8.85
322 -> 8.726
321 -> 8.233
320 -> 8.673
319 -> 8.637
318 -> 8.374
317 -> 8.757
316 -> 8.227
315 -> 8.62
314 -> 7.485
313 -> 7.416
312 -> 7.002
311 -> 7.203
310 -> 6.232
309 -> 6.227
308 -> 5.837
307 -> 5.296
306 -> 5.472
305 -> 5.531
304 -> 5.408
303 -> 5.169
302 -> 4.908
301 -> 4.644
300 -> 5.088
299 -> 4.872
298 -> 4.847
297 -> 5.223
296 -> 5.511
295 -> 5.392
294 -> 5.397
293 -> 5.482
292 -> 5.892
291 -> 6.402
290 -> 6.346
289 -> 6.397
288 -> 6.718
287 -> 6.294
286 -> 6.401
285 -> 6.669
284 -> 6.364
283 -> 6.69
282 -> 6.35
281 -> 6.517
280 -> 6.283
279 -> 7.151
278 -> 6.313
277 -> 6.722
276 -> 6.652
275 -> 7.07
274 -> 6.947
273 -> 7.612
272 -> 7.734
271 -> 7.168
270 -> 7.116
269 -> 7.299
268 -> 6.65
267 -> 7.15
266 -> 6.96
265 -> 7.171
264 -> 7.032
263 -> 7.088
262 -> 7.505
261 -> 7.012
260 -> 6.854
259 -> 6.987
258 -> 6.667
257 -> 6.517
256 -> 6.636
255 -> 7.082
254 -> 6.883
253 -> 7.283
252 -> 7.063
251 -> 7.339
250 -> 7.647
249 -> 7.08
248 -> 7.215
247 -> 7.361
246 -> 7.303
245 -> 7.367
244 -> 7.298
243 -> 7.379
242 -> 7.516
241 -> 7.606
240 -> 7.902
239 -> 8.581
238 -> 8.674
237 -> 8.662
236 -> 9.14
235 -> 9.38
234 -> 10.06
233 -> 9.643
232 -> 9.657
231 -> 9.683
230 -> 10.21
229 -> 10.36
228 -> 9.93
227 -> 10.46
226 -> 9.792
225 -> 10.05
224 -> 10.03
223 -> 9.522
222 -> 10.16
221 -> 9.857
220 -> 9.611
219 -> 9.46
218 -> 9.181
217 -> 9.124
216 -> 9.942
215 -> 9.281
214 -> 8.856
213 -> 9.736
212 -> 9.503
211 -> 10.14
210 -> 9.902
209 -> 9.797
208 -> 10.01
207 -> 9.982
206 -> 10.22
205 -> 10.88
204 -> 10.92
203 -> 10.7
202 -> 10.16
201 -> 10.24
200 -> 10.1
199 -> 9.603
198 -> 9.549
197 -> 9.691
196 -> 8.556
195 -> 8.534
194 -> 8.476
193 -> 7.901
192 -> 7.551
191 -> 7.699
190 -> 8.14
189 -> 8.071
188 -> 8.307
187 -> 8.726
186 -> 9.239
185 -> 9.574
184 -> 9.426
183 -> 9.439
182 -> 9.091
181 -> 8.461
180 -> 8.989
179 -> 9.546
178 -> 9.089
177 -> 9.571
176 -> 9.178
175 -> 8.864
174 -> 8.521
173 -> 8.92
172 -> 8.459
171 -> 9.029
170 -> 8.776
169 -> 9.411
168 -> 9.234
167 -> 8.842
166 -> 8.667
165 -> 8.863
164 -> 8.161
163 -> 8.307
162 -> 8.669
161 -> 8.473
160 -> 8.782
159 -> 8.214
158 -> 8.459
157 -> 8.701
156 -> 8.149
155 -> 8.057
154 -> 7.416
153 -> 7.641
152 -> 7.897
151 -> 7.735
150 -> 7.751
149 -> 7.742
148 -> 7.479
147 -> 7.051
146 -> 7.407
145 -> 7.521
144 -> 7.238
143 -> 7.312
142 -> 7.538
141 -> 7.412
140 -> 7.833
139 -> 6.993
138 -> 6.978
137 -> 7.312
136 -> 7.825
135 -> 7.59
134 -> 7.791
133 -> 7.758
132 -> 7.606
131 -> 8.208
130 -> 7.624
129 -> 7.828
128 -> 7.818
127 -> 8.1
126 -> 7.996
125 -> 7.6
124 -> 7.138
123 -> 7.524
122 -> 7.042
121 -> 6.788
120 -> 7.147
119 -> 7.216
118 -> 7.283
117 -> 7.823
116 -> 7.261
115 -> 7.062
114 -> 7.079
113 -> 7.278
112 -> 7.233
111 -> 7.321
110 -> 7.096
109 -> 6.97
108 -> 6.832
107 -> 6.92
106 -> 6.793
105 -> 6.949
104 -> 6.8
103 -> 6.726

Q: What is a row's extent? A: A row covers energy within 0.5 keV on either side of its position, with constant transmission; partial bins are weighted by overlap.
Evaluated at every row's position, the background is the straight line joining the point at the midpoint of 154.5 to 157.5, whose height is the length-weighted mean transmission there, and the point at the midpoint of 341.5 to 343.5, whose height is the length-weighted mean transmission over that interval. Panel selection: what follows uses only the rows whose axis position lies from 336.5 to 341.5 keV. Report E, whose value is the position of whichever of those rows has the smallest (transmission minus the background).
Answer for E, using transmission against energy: 337 keV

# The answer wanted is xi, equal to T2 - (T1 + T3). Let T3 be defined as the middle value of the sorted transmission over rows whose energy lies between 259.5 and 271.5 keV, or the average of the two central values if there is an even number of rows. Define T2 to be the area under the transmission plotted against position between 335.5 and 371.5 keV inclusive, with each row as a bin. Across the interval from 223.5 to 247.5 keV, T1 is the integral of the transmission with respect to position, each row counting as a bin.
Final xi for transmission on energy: 96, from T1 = 214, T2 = 318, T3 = 7.1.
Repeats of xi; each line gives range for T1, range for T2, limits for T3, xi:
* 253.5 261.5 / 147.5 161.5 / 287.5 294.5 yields 52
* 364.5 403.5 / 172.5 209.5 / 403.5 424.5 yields 49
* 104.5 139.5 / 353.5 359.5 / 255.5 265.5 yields -211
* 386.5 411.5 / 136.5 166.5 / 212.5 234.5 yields 48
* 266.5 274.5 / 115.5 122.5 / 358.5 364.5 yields -16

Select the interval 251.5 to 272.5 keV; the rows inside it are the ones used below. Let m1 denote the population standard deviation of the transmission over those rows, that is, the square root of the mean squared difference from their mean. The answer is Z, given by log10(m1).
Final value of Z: -0.55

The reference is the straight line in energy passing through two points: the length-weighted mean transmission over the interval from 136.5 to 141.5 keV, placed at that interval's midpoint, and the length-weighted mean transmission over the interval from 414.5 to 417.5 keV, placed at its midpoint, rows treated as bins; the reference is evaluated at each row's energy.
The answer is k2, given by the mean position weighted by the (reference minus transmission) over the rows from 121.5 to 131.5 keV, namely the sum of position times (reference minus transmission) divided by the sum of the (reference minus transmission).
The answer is 128.3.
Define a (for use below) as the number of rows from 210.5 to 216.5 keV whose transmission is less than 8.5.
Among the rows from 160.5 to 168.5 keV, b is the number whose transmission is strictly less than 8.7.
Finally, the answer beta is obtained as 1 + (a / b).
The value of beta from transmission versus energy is 1.00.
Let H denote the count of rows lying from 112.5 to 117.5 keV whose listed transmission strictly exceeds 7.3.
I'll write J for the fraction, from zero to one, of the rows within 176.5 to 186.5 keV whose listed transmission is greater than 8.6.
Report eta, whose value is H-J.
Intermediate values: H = 1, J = 0.90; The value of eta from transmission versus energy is 0.1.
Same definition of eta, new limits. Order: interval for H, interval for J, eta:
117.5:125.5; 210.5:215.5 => 1.0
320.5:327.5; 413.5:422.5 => 7.0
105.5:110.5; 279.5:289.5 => 0.0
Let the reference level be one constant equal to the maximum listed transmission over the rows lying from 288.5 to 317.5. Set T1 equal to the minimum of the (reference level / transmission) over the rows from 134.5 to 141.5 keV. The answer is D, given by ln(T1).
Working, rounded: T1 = 1.12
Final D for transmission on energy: 0.1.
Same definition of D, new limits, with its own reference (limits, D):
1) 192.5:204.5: -0.2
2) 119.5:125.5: 0.1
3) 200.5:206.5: -0.2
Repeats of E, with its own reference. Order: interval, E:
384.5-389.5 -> 389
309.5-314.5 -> 310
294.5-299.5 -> 298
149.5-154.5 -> 154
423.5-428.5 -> 426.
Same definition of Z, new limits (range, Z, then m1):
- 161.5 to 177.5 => -0.43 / 0.37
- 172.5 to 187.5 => -0.45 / 0.35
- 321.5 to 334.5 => -0.53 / 0.30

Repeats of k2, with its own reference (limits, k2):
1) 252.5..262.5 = 257.3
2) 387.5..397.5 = 392.9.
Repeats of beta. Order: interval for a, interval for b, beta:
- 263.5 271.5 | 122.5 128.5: 2.33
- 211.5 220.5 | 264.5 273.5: 1.00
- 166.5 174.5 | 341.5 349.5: 2.00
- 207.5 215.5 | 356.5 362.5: 1.00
